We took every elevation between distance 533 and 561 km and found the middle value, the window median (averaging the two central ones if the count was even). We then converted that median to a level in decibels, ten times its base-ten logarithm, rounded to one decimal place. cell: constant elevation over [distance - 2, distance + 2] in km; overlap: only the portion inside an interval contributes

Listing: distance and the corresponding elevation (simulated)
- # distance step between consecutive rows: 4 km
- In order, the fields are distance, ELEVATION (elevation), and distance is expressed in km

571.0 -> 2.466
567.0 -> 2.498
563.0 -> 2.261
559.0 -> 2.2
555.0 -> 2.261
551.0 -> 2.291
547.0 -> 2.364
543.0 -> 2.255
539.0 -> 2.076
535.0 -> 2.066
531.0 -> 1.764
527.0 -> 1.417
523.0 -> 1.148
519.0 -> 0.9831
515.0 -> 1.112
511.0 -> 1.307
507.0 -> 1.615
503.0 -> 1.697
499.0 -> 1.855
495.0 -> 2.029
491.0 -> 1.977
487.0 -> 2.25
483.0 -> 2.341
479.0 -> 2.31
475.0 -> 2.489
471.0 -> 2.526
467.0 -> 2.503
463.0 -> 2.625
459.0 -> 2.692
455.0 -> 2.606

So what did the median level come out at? 3.5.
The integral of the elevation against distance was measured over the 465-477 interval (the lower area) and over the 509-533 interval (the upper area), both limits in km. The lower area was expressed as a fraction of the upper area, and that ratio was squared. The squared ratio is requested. 0.95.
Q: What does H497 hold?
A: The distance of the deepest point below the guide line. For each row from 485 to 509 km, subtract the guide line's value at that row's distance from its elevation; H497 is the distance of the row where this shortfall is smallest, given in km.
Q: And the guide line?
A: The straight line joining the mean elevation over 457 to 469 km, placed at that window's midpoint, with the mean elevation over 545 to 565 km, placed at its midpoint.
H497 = 507.0 km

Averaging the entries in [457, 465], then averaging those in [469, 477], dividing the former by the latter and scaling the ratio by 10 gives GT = 10.6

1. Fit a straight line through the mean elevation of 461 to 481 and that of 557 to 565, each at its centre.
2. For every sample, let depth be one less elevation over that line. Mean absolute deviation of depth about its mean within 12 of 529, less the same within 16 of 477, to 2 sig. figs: 0.12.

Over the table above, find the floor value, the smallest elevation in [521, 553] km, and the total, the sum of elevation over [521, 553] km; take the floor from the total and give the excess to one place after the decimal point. 14.2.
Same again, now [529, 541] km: 4.1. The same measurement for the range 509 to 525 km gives 3.6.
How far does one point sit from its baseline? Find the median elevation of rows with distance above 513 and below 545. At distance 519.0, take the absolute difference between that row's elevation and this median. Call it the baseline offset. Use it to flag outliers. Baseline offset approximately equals 0.61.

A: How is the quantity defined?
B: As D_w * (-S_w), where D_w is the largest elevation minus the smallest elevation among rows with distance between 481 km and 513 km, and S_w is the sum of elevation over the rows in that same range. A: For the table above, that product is -15.6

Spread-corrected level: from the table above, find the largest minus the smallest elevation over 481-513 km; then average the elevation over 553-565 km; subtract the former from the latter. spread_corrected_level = 1.21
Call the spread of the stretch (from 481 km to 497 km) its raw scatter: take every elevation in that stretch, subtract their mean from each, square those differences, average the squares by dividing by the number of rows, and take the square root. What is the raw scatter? 0.151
